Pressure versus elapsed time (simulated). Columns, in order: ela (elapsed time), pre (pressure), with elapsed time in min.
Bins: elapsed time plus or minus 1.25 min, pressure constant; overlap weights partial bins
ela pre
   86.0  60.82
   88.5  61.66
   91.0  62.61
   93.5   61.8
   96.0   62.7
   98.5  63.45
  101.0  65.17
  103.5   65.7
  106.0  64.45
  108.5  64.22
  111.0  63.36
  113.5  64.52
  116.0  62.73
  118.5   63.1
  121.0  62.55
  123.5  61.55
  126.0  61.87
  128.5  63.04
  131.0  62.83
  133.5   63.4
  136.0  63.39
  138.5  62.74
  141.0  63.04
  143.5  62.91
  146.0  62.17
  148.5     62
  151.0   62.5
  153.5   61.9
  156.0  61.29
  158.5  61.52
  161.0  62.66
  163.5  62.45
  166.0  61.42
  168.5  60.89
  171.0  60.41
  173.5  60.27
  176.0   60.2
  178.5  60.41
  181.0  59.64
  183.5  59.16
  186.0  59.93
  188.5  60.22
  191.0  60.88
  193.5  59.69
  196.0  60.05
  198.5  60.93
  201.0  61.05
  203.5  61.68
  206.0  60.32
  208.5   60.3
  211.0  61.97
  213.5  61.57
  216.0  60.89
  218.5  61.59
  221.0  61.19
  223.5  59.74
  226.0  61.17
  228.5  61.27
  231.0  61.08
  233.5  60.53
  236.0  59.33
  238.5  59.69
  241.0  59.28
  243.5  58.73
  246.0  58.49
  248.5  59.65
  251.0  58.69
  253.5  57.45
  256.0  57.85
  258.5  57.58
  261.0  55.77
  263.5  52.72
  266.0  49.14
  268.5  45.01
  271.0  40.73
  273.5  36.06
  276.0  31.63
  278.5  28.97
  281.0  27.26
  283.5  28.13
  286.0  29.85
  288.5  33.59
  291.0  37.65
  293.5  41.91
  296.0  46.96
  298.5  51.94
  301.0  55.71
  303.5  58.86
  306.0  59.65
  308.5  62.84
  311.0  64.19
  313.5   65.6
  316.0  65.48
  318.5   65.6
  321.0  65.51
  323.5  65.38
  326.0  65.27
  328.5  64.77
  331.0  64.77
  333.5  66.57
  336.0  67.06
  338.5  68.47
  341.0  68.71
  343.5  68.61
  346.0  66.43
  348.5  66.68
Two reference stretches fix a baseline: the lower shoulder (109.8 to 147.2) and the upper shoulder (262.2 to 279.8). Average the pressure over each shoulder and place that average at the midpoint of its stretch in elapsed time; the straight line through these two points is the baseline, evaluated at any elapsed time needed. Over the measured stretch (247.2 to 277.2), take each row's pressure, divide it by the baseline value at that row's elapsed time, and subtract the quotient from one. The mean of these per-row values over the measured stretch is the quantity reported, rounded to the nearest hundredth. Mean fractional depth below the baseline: -0.19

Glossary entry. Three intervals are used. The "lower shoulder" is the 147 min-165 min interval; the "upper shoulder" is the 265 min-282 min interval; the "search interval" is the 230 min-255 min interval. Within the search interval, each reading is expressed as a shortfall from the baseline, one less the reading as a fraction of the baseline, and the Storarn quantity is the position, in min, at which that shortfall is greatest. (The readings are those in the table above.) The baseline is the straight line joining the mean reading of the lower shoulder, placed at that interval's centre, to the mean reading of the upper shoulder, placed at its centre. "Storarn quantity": 236.0 min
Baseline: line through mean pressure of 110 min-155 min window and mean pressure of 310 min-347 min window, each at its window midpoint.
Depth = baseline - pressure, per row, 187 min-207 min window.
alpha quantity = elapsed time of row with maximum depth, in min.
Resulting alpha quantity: 193.5 min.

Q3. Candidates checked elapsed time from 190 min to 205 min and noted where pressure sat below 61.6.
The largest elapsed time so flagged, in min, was 201.0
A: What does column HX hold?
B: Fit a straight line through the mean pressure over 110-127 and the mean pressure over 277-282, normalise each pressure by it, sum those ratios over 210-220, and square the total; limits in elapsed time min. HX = 34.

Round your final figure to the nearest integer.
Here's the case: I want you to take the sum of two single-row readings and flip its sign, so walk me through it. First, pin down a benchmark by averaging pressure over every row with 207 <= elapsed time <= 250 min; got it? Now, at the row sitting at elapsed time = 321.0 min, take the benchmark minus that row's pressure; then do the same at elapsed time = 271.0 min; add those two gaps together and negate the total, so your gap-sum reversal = -15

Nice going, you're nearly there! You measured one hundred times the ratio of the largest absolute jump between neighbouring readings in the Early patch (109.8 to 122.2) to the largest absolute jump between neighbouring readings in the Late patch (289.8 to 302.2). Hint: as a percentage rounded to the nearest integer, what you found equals 35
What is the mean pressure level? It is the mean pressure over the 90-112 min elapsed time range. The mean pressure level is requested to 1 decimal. 63.7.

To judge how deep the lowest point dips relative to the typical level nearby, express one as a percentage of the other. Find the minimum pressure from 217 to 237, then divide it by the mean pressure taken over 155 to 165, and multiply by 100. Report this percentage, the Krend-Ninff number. 96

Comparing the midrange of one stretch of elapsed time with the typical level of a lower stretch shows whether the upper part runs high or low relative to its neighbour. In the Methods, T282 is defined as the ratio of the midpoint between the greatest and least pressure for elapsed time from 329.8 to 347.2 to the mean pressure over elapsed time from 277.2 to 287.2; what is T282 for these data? 2.34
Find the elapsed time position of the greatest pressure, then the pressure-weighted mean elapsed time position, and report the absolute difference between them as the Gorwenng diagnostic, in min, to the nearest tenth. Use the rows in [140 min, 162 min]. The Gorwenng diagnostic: 10.0 min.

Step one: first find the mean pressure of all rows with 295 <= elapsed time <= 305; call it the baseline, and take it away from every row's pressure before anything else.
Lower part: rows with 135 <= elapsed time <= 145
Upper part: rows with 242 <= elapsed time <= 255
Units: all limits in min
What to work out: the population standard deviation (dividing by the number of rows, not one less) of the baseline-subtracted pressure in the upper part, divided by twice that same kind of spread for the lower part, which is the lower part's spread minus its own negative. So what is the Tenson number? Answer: 1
